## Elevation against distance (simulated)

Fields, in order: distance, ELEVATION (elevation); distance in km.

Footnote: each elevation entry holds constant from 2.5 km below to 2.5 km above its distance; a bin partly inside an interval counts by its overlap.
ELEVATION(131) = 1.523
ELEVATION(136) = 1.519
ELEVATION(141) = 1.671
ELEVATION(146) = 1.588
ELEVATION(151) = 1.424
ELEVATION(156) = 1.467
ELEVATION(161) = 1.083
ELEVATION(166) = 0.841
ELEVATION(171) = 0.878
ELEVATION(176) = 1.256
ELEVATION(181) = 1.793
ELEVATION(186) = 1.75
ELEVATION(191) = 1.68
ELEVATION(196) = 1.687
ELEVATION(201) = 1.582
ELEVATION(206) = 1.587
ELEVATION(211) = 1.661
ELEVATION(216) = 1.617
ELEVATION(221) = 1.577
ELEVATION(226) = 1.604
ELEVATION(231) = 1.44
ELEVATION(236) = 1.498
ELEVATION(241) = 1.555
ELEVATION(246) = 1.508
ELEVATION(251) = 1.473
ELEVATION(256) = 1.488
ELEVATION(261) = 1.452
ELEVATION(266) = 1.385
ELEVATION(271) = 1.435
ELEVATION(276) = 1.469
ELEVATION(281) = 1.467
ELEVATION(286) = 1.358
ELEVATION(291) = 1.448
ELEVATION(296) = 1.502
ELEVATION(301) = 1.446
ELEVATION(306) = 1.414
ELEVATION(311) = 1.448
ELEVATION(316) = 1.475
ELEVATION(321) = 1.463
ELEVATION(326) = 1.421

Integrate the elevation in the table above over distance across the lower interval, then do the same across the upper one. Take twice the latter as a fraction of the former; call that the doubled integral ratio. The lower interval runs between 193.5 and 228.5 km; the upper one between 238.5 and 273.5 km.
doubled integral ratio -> 1.82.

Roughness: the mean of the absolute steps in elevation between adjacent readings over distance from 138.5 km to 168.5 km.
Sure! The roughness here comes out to 0.18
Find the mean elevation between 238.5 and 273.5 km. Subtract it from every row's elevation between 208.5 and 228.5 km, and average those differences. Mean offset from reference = 0.14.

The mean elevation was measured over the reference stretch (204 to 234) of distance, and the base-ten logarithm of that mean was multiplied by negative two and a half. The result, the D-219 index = -0.50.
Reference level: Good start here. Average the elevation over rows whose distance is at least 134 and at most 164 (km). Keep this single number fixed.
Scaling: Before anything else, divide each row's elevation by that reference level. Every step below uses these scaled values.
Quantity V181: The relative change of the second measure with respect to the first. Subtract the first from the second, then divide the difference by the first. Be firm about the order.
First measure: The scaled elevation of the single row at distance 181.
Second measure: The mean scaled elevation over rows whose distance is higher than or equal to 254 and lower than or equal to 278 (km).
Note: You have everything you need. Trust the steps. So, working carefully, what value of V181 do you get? -0.194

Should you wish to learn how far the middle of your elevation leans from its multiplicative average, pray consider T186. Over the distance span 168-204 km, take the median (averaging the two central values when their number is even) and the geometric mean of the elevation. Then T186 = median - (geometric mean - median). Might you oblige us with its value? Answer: 1.88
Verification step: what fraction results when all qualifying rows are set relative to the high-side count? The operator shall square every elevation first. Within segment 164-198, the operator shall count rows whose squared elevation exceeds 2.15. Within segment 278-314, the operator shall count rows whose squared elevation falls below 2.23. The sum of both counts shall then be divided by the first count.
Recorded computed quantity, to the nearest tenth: 2.5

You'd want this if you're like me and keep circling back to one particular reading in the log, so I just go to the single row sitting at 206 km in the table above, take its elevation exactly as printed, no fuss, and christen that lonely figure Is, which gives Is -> 1.587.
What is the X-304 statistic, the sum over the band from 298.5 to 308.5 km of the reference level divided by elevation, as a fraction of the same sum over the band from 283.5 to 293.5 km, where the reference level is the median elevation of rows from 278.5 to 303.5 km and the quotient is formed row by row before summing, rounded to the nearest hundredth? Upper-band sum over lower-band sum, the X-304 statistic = 0.98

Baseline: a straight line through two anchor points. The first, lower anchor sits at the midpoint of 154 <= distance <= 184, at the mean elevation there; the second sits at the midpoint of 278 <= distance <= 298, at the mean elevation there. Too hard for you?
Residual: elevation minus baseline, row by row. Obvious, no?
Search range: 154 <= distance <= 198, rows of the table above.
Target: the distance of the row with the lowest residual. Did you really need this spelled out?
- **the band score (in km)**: 166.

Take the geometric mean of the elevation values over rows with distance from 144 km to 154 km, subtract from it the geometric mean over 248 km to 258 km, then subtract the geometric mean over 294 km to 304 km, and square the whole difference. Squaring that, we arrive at 2.1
